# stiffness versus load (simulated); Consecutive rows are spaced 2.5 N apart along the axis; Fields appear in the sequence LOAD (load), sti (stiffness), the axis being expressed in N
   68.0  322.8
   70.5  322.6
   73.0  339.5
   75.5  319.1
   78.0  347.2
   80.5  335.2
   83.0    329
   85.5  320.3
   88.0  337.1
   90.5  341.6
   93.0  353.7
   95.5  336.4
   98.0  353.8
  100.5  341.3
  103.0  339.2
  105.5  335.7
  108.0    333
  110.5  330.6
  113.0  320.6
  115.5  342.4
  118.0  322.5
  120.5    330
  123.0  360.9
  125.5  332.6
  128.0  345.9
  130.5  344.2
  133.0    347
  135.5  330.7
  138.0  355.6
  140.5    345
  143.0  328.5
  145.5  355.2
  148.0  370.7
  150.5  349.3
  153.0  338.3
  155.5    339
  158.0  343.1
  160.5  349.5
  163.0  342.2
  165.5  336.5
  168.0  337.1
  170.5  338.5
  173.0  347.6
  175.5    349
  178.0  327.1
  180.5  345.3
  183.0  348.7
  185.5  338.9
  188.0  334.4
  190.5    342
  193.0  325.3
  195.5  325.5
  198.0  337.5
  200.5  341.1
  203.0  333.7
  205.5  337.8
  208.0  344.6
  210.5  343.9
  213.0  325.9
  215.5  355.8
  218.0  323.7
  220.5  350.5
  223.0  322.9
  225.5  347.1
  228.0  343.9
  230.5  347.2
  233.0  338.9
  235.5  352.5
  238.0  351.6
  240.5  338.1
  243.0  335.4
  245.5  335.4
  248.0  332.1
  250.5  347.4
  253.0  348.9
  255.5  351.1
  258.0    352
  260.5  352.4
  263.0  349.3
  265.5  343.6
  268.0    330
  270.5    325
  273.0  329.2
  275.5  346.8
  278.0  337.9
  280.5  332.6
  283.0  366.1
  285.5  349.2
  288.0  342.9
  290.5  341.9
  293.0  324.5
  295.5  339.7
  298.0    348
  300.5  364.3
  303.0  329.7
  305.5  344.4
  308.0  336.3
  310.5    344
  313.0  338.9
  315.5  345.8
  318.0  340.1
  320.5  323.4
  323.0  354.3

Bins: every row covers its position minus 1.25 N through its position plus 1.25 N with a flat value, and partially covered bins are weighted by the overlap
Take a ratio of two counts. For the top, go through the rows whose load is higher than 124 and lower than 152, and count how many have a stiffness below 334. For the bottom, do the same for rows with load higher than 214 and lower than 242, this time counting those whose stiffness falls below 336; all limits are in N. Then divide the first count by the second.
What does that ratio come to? 1.5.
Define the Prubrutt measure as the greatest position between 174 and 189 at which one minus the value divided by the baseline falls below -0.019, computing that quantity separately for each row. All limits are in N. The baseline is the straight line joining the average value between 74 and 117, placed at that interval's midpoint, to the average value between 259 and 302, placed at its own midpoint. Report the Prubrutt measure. 183.0 N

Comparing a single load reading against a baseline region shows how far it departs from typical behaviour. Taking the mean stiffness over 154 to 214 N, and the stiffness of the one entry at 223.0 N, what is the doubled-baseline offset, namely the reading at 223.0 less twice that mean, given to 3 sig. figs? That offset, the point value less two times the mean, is -355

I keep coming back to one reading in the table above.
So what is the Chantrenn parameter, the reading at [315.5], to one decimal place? 345.8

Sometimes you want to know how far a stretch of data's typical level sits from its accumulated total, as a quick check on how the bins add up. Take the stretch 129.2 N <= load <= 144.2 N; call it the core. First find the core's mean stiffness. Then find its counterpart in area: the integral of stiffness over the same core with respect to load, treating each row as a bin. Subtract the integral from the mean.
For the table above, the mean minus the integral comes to -4786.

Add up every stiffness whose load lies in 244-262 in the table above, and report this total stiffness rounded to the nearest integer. 2419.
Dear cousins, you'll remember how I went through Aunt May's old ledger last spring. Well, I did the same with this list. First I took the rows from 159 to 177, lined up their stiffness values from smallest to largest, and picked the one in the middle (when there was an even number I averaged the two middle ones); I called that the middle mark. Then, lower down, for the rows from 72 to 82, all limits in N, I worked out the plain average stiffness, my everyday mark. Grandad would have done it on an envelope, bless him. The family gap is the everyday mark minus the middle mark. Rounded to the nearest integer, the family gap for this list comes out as -7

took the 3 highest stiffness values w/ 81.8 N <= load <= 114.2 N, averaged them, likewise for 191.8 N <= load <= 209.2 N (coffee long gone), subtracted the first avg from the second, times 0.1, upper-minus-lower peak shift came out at -0.9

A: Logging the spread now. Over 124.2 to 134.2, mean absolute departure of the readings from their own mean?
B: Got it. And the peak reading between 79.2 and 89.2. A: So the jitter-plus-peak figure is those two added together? 342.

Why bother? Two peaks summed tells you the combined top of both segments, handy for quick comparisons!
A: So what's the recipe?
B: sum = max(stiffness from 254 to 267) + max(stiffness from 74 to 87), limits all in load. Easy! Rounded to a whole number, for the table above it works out 700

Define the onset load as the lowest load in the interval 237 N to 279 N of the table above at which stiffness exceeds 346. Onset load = 238.0 N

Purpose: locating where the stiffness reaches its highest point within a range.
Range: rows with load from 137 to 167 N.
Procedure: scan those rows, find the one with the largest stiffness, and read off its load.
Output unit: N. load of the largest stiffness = 148.0 N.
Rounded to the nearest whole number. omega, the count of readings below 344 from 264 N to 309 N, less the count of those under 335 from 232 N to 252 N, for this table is 11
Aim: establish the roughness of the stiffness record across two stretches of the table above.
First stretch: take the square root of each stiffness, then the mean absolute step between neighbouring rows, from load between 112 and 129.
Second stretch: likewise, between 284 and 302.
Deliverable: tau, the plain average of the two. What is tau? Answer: 0.42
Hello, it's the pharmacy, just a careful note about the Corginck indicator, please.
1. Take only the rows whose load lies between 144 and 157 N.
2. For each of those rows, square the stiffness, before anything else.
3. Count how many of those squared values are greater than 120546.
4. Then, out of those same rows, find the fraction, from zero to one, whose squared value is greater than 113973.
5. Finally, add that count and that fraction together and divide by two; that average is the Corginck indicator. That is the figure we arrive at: 2.0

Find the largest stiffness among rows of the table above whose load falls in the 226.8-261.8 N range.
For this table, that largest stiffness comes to 352.5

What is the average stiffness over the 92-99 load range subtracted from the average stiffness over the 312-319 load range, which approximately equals -6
